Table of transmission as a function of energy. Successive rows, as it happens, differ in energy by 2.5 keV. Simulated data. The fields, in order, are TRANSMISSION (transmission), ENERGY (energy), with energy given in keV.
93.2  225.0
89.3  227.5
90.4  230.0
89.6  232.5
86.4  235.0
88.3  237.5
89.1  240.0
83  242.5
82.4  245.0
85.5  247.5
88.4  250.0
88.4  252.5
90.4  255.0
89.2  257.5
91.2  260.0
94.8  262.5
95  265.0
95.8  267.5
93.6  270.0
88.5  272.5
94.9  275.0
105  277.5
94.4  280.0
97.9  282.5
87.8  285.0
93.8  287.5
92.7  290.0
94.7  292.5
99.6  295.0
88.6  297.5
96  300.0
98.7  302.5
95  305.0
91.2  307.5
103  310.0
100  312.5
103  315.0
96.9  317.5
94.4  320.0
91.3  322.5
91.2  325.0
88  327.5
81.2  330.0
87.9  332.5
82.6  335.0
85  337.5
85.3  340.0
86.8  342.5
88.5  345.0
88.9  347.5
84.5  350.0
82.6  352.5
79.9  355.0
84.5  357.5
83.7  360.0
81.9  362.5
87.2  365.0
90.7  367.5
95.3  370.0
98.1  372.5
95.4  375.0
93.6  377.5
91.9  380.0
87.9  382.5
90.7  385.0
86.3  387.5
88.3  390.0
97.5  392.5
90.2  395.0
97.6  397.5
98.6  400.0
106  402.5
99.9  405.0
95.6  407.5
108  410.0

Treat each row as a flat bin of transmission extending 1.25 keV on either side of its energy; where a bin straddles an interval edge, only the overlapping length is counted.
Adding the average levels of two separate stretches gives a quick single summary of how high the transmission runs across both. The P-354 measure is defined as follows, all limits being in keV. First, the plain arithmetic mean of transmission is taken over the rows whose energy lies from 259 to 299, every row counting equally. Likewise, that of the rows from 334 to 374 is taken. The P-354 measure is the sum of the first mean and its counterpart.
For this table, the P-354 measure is 181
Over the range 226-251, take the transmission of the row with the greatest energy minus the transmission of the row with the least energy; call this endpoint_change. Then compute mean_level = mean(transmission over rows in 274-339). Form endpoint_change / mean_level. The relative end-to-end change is -0.010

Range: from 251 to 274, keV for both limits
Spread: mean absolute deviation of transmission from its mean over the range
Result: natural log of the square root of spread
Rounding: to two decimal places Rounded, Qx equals 0.48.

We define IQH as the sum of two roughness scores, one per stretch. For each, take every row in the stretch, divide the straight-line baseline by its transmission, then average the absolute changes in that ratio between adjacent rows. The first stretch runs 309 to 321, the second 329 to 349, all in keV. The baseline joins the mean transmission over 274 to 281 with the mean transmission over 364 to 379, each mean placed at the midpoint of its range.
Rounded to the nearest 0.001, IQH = 0.070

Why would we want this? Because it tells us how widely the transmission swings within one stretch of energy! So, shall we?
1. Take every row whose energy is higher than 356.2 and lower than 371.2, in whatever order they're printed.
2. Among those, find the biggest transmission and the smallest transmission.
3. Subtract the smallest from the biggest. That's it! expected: 13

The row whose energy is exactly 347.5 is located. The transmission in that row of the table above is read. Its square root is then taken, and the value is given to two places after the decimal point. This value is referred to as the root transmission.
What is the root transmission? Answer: 9.43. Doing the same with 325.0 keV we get 9.55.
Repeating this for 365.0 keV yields 9.34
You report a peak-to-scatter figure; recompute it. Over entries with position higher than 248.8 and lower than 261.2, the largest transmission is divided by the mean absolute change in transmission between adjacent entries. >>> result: 70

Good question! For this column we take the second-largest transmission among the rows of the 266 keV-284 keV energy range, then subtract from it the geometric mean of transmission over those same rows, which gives 2.3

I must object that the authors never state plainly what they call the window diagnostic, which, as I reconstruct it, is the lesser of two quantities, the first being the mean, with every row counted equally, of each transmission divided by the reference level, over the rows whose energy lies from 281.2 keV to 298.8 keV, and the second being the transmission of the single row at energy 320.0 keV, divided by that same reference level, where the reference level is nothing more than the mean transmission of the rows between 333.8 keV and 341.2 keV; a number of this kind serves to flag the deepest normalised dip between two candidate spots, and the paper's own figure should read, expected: 1.110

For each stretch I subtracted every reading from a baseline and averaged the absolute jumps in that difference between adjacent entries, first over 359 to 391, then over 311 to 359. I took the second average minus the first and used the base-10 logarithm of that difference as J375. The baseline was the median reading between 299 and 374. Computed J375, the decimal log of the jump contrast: -1.5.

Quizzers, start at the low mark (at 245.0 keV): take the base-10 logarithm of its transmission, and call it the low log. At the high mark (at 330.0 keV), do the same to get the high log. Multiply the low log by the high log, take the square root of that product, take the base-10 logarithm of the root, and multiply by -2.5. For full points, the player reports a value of -0.704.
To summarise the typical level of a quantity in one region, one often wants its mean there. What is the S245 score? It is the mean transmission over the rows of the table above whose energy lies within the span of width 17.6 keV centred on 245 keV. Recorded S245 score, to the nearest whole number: 86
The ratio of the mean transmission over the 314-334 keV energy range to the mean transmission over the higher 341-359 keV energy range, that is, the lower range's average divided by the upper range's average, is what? 1.08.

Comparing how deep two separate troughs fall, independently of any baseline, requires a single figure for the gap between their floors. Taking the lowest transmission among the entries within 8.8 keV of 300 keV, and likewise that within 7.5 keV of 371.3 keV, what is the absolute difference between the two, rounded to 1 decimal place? 1.4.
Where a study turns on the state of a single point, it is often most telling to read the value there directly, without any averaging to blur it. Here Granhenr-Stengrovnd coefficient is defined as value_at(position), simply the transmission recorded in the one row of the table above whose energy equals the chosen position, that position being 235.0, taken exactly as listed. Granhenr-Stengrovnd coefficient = 86.4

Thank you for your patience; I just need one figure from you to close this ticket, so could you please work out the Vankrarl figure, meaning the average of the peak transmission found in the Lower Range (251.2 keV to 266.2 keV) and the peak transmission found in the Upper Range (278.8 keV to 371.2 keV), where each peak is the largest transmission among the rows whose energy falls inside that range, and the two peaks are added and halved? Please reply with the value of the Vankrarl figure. 99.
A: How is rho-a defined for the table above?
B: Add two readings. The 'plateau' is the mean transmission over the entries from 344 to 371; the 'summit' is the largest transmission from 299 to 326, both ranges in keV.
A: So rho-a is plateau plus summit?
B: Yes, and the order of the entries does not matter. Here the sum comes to 189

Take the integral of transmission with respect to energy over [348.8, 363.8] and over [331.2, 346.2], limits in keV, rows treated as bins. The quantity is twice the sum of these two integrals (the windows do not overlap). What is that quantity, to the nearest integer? 5066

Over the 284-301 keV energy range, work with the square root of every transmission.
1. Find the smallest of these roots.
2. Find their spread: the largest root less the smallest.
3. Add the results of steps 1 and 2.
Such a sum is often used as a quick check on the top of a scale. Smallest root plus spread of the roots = 10.0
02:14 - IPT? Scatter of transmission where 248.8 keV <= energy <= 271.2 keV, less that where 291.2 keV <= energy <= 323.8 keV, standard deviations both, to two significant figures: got -1.5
